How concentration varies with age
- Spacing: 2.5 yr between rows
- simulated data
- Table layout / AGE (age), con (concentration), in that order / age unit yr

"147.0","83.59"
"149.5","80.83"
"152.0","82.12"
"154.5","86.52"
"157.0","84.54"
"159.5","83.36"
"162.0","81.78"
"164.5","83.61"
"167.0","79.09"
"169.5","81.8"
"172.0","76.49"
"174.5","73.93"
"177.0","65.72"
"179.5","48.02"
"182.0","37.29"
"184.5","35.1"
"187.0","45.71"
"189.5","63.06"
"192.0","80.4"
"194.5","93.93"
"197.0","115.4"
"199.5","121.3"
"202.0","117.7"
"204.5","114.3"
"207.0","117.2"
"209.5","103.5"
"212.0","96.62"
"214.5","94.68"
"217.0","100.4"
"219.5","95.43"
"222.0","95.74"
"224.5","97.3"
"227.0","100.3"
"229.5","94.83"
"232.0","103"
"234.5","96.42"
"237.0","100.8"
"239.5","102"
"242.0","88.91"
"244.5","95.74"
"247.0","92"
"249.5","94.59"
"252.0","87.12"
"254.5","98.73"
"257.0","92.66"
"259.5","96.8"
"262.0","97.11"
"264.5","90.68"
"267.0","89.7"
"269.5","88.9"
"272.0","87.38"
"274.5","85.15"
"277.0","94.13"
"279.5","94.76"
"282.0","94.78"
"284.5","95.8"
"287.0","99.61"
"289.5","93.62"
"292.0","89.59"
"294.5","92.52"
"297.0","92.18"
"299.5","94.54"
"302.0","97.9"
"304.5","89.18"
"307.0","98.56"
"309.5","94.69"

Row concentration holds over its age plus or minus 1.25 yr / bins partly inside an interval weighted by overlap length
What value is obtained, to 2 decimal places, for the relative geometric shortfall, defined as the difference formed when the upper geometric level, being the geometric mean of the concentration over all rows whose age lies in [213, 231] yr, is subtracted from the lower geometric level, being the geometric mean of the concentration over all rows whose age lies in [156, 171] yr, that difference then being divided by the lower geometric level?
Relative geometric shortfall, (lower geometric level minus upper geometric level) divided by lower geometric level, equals -0.18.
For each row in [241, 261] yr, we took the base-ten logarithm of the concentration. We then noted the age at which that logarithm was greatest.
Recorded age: 254.5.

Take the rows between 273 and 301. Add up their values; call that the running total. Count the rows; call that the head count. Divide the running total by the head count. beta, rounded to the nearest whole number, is 93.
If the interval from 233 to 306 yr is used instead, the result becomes 94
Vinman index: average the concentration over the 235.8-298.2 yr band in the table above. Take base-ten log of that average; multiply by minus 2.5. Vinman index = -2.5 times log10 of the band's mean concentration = -4.93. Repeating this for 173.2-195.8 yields -4.45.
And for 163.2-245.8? -4.87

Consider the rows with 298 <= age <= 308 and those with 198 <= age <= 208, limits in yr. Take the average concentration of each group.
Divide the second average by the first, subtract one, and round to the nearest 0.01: 0.24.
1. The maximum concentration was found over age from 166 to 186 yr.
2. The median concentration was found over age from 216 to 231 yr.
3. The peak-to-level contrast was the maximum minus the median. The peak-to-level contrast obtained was -15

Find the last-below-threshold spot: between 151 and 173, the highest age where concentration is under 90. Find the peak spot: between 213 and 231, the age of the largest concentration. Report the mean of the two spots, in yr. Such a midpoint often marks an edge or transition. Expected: 194.5 yr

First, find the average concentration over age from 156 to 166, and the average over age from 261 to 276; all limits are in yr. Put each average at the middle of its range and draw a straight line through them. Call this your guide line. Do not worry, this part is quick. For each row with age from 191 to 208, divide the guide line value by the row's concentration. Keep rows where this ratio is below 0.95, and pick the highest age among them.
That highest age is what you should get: 207.0 yr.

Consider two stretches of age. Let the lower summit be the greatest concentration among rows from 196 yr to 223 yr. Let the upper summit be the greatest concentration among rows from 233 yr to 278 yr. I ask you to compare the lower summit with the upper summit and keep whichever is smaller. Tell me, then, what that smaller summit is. 102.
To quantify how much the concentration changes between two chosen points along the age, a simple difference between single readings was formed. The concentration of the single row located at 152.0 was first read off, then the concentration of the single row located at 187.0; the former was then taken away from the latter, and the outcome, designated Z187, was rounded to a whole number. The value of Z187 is -36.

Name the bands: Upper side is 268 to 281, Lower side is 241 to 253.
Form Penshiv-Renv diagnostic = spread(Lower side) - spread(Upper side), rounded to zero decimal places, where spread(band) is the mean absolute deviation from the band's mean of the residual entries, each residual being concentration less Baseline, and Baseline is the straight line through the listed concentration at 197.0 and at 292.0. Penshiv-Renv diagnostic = -1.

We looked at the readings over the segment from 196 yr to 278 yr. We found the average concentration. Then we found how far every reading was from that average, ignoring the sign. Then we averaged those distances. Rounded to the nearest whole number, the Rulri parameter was 7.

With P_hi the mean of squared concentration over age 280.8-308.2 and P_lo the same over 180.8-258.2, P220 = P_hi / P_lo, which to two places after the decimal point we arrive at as 0.99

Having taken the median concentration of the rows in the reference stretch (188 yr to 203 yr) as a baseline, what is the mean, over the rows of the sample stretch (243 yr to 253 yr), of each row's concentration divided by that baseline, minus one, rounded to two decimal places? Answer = -0.12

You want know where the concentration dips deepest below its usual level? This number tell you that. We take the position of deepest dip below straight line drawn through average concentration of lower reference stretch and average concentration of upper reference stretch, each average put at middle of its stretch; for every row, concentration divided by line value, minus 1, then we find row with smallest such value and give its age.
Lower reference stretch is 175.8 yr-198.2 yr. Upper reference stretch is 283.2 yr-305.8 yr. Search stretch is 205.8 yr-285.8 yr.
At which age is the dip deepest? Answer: 274.5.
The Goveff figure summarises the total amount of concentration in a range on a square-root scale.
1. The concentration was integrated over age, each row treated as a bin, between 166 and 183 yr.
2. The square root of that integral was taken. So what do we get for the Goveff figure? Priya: 34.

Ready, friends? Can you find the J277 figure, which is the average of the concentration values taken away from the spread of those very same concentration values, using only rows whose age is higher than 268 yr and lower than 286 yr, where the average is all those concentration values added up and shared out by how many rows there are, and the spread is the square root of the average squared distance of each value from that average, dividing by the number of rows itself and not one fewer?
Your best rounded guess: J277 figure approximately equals -88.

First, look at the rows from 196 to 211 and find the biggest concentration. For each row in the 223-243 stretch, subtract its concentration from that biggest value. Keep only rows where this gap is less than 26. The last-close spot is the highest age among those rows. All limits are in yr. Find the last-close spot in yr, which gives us 239.5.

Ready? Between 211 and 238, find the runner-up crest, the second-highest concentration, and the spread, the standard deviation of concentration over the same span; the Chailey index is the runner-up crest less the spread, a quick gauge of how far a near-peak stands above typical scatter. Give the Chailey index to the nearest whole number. 98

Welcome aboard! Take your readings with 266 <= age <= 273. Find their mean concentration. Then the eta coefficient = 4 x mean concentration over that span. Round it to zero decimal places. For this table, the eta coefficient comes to 355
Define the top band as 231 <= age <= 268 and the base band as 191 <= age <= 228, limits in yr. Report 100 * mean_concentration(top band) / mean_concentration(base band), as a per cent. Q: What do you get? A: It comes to 92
